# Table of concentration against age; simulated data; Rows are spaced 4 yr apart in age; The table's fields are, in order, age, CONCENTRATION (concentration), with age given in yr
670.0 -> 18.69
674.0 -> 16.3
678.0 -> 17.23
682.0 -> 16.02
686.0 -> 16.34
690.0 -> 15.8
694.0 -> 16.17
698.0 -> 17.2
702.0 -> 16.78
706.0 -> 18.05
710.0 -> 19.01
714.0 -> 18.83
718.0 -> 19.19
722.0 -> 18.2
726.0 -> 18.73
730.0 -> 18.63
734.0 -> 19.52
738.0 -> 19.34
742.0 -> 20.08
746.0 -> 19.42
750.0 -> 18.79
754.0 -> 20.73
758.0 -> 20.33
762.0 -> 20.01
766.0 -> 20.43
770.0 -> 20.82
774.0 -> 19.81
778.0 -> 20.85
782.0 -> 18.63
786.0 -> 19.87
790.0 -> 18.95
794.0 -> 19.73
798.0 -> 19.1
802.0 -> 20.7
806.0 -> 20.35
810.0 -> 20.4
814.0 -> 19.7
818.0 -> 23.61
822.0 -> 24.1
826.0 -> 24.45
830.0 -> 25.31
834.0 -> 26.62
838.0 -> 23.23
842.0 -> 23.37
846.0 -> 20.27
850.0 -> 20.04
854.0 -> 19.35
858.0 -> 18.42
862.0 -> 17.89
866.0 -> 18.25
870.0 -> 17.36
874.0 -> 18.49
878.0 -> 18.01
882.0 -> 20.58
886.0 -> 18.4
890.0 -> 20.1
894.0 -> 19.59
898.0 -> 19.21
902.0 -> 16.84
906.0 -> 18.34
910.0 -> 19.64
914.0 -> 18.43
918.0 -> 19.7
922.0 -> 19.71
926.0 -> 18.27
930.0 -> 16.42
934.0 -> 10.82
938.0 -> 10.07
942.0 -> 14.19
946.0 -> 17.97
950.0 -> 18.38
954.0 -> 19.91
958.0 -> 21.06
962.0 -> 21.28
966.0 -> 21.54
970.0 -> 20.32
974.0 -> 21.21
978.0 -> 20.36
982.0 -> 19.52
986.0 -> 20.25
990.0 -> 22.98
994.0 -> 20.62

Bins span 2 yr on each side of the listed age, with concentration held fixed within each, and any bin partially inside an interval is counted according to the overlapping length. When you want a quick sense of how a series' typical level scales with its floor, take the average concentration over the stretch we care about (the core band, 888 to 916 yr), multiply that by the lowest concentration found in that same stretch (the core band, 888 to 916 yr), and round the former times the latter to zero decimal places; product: 318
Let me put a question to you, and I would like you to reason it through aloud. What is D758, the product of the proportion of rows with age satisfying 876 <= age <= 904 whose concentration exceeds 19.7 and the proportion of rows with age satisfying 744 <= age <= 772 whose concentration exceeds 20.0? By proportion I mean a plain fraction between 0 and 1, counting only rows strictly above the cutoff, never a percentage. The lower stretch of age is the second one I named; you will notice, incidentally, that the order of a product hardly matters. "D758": 0.20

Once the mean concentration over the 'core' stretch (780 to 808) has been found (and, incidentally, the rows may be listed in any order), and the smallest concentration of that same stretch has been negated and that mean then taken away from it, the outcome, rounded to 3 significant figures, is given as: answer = -38.2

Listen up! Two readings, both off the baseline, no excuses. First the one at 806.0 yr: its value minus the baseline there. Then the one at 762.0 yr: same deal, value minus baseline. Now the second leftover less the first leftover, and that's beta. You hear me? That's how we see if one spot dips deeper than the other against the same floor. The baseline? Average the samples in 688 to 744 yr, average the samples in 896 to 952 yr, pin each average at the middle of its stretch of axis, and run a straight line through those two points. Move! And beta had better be -0.6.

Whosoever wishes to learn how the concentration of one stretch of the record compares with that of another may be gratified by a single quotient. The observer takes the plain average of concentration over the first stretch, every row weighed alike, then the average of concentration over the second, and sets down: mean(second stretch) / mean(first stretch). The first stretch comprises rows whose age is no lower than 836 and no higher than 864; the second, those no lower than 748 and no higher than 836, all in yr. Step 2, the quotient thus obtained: 1.03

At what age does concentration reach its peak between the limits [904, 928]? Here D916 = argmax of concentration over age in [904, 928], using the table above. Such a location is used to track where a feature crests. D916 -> 922.0 yr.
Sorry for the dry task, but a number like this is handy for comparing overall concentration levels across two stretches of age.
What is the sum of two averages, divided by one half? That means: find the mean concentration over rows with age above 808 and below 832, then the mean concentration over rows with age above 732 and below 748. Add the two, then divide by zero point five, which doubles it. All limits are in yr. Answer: 85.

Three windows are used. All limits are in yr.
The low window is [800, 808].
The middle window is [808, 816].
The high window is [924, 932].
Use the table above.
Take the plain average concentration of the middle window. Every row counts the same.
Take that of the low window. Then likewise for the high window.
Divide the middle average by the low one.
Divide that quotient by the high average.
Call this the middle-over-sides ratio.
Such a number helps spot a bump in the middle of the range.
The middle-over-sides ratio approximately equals 0.056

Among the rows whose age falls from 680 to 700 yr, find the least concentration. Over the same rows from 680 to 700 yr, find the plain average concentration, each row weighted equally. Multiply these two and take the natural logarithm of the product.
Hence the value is 5.6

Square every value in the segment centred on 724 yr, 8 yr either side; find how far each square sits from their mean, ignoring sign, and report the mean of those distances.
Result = 10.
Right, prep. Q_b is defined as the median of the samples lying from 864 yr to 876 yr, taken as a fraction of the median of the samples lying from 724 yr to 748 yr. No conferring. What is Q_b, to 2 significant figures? 0.94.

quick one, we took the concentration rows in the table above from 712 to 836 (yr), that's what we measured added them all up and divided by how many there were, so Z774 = 20.5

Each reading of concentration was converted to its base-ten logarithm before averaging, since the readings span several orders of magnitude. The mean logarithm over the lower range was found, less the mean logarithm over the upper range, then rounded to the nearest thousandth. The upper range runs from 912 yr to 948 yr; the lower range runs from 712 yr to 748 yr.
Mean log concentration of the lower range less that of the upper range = 0.084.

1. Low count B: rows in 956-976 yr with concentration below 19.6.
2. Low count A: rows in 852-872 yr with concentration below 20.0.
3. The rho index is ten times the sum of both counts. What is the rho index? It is 50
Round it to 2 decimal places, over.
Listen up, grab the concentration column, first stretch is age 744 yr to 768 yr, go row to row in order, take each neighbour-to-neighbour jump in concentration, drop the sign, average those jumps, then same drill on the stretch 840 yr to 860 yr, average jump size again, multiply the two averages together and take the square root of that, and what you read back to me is 0.96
